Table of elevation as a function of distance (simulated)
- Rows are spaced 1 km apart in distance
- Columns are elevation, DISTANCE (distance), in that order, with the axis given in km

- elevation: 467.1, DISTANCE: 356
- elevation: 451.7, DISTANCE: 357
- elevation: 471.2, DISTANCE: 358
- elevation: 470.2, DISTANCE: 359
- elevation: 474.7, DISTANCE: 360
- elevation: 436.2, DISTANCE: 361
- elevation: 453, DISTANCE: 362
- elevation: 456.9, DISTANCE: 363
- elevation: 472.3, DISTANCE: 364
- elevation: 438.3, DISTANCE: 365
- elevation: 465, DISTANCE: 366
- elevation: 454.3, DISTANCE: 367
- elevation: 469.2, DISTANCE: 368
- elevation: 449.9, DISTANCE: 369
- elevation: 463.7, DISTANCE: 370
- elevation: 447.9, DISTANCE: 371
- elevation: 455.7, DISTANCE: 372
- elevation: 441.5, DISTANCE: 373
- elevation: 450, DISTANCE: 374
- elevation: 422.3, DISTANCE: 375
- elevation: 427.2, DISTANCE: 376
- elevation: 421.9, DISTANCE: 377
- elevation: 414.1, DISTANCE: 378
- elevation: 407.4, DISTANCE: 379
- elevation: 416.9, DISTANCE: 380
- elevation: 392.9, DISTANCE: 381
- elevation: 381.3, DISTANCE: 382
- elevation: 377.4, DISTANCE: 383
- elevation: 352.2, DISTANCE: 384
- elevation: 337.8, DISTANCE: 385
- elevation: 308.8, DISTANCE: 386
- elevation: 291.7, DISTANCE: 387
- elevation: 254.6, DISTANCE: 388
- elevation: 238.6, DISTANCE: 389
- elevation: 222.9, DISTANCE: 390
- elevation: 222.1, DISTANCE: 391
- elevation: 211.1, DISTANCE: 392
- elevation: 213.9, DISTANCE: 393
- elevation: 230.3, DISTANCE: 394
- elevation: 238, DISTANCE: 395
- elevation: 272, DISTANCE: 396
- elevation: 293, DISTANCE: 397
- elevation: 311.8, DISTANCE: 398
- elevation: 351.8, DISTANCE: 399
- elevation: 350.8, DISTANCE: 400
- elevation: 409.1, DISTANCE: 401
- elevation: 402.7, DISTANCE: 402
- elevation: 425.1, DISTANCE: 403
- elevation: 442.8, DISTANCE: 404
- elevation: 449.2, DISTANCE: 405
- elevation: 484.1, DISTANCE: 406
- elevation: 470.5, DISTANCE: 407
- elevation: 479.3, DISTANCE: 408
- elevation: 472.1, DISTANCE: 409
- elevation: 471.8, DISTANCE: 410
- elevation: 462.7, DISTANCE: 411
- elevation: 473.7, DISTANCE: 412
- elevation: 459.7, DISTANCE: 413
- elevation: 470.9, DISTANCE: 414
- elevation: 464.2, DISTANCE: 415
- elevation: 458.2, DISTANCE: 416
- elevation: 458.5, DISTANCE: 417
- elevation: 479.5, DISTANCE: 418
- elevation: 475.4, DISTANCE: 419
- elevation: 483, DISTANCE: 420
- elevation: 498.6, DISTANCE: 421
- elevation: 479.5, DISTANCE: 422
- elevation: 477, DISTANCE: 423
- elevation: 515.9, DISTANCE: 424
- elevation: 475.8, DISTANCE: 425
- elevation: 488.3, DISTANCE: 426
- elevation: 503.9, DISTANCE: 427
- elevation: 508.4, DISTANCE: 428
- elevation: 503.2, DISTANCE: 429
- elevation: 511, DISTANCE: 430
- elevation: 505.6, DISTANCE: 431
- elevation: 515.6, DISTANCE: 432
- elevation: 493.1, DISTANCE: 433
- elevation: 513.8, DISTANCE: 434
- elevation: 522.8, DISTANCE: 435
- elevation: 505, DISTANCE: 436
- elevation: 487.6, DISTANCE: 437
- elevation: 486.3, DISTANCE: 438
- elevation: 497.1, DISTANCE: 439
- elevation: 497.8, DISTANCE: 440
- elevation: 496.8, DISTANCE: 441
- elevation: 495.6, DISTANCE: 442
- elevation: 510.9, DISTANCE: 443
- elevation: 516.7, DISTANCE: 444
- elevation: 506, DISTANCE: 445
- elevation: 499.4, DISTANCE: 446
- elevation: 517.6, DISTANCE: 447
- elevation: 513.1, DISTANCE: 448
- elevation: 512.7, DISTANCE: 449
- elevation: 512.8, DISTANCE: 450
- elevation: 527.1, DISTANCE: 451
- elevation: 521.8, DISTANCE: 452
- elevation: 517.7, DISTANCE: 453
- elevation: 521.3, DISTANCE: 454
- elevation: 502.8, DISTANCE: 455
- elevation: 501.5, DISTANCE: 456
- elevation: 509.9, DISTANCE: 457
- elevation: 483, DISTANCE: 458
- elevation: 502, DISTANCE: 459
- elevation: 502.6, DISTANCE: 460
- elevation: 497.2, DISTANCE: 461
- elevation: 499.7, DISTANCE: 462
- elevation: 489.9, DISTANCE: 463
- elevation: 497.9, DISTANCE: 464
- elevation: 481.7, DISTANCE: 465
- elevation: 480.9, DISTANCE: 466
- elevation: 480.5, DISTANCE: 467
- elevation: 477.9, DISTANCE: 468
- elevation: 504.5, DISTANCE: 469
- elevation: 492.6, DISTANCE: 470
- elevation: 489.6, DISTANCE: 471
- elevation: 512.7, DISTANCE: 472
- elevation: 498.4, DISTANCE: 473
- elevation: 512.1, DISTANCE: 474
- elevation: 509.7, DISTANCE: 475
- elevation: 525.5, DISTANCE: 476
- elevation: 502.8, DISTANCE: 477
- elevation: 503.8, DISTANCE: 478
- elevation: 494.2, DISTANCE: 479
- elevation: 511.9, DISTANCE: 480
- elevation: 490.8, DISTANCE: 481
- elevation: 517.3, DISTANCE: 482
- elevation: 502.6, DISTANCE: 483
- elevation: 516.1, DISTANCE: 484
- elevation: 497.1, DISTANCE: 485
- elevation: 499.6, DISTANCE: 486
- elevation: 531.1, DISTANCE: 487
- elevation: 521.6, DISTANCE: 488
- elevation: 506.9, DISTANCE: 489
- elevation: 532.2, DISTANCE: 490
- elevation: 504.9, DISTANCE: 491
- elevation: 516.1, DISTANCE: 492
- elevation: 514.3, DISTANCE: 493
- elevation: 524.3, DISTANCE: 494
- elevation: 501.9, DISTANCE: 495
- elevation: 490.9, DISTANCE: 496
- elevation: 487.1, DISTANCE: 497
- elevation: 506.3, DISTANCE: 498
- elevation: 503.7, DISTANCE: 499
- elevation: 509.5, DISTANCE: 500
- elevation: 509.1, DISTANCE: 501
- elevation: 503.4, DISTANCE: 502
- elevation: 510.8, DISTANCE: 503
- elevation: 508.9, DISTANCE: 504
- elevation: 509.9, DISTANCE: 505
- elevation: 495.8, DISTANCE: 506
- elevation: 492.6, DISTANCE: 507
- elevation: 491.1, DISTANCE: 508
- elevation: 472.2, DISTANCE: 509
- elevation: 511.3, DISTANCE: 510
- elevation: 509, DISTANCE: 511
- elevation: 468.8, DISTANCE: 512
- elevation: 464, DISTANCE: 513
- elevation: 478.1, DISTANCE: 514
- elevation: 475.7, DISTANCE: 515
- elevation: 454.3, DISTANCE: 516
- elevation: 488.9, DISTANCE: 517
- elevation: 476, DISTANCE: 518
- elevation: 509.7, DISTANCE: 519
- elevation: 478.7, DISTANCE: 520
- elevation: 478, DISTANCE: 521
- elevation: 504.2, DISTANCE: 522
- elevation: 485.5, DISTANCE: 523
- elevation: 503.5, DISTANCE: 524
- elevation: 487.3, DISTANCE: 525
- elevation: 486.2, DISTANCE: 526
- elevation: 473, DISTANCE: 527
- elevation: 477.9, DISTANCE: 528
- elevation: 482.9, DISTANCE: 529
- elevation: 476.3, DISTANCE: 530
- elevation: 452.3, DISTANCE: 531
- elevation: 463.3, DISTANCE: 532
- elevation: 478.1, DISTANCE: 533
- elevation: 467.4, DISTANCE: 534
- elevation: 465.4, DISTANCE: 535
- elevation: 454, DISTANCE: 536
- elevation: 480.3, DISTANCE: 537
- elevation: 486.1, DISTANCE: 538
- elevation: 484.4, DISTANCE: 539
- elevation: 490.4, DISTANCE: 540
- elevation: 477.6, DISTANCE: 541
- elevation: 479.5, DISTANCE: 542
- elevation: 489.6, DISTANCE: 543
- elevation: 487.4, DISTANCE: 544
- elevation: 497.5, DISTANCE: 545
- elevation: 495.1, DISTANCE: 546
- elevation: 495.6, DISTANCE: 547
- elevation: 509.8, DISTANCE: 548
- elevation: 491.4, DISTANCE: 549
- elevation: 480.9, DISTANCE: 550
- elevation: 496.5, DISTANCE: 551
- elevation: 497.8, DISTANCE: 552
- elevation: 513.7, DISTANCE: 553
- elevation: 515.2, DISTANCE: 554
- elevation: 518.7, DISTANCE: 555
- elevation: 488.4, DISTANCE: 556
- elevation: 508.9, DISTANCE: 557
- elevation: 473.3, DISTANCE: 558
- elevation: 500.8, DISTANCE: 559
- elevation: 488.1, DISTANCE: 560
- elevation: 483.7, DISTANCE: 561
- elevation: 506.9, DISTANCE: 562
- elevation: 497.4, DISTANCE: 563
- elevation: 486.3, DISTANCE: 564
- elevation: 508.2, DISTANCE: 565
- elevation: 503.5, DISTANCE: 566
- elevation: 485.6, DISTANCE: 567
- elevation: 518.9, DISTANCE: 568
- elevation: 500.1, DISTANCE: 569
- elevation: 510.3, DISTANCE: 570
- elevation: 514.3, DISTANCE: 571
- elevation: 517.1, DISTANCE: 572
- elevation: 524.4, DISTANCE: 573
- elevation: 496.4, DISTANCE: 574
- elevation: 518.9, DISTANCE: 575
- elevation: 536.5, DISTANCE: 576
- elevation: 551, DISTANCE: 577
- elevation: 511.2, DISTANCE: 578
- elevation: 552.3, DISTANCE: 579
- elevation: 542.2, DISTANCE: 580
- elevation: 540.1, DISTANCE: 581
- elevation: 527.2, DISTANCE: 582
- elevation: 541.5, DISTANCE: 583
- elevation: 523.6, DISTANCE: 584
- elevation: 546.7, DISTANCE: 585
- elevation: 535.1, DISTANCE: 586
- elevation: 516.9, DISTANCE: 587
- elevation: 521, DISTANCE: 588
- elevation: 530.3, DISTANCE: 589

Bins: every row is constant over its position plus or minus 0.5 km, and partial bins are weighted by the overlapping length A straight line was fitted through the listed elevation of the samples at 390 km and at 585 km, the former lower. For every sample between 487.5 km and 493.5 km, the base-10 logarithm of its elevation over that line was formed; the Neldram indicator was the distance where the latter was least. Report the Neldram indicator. 491 km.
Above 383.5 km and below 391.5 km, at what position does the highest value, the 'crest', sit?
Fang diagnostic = 384 km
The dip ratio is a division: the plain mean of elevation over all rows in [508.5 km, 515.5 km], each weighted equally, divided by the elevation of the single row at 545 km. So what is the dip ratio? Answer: 0.970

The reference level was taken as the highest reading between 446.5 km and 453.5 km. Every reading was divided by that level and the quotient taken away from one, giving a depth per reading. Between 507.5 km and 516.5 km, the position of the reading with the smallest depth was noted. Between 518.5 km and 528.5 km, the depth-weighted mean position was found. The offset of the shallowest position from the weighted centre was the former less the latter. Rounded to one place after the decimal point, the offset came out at -13.9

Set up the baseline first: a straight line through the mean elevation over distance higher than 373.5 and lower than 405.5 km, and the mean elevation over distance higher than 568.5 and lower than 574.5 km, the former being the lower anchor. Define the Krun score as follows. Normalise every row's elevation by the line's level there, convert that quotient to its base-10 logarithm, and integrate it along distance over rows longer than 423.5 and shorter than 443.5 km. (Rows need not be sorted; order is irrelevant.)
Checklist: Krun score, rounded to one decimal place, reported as 2.4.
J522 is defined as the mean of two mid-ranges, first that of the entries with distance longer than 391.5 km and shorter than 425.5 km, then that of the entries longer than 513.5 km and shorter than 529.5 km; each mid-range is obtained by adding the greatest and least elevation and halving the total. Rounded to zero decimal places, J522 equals 423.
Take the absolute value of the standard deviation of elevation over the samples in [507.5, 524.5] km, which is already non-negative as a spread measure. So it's 17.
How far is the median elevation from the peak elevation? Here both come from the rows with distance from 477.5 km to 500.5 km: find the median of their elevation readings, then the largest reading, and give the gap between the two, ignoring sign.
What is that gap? 26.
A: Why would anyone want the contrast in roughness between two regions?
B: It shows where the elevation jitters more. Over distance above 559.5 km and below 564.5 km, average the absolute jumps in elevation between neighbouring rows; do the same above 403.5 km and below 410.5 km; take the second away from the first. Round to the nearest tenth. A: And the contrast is 0.2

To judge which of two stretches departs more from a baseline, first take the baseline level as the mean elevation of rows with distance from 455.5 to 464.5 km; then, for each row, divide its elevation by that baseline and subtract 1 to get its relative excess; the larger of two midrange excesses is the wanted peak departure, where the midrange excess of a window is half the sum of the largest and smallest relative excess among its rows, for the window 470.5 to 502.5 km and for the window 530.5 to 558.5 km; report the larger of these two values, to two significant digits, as 0.023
